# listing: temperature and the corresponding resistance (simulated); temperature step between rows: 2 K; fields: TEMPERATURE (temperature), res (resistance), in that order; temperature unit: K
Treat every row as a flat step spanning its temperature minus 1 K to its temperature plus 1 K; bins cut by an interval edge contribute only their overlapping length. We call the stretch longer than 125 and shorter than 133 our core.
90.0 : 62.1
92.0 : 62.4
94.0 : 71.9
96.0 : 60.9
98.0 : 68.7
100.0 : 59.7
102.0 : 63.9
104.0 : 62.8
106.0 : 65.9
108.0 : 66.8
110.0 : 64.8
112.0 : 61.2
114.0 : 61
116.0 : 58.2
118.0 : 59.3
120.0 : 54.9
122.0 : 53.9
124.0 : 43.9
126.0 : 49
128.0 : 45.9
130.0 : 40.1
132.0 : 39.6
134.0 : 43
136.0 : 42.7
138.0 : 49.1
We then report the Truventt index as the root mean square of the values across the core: 44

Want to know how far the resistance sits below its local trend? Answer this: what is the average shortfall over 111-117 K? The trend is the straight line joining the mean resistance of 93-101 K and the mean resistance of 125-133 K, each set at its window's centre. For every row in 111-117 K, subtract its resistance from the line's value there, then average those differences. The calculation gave -6.3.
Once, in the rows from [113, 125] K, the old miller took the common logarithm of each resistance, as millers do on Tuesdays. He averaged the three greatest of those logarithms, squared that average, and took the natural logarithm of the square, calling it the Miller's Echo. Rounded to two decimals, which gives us 1.15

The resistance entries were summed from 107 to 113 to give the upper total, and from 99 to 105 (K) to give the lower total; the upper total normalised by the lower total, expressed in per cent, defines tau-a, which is 103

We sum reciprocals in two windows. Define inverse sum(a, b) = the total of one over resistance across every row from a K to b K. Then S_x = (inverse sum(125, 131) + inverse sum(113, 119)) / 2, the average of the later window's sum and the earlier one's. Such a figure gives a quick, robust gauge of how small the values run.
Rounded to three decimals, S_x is 0.059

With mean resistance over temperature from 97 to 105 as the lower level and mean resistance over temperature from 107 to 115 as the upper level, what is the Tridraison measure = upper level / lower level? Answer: 0.99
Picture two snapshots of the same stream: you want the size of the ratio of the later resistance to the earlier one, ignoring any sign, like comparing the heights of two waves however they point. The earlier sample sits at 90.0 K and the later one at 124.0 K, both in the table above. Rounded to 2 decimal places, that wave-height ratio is 0.71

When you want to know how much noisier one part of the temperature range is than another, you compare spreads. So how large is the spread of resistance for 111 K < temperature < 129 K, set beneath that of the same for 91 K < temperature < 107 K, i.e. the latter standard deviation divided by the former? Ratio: 0.6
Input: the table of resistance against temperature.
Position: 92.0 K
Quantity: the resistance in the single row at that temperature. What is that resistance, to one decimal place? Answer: 62.4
